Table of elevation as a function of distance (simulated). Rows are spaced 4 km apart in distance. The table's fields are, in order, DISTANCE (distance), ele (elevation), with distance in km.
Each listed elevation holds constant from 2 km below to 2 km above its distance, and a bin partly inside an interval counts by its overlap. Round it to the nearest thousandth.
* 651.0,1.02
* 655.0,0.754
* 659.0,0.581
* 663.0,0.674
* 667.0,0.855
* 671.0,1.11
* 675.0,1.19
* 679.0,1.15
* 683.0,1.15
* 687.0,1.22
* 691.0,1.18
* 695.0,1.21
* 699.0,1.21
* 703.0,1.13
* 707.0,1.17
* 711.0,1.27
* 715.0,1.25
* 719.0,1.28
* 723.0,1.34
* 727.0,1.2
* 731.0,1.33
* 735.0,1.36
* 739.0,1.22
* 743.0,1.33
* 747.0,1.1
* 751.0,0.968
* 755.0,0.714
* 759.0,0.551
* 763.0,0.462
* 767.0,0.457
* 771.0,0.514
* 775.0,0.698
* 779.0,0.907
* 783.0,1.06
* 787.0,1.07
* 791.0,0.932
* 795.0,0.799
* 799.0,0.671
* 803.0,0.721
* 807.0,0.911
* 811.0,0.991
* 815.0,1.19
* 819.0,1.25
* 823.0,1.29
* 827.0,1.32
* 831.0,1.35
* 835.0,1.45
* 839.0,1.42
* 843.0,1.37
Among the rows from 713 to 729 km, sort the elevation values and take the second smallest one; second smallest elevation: 1.250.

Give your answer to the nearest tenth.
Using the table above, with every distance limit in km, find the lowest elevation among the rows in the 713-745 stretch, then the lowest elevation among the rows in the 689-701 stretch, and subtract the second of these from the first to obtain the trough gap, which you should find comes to 0.0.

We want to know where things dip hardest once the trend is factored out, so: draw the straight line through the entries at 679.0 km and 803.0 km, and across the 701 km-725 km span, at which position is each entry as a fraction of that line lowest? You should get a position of 703.0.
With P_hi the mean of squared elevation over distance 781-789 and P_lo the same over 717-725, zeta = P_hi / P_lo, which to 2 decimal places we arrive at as 0.66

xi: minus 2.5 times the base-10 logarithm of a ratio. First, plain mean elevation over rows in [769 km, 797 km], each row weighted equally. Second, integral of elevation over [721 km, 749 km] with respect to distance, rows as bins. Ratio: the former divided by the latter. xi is 4.0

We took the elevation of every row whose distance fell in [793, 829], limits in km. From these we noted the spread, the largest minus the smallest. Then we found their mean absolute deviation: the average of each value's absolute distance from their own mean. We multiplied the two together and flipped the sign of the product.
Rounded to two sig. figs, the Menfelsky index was -0.14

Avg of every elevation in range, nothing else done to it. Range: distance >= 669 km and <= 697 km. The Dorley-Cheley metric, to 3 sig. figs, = 1.17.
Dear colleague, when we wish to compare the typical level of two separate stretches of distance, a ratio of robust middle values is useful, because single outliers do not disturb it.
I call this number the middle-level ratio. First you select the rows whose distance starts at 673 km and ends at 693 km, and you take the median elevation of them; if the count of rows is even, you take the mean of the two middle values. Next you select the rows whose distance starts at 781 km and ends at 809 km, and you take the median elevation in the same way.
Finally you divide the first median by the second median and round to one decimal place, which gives 1.3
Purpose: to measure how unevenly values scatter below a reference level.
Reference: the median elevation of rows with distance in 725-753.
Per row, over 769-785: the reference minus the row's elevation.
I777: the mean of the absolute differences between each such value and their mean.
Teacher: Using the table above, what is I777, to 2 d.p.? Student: 0.19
